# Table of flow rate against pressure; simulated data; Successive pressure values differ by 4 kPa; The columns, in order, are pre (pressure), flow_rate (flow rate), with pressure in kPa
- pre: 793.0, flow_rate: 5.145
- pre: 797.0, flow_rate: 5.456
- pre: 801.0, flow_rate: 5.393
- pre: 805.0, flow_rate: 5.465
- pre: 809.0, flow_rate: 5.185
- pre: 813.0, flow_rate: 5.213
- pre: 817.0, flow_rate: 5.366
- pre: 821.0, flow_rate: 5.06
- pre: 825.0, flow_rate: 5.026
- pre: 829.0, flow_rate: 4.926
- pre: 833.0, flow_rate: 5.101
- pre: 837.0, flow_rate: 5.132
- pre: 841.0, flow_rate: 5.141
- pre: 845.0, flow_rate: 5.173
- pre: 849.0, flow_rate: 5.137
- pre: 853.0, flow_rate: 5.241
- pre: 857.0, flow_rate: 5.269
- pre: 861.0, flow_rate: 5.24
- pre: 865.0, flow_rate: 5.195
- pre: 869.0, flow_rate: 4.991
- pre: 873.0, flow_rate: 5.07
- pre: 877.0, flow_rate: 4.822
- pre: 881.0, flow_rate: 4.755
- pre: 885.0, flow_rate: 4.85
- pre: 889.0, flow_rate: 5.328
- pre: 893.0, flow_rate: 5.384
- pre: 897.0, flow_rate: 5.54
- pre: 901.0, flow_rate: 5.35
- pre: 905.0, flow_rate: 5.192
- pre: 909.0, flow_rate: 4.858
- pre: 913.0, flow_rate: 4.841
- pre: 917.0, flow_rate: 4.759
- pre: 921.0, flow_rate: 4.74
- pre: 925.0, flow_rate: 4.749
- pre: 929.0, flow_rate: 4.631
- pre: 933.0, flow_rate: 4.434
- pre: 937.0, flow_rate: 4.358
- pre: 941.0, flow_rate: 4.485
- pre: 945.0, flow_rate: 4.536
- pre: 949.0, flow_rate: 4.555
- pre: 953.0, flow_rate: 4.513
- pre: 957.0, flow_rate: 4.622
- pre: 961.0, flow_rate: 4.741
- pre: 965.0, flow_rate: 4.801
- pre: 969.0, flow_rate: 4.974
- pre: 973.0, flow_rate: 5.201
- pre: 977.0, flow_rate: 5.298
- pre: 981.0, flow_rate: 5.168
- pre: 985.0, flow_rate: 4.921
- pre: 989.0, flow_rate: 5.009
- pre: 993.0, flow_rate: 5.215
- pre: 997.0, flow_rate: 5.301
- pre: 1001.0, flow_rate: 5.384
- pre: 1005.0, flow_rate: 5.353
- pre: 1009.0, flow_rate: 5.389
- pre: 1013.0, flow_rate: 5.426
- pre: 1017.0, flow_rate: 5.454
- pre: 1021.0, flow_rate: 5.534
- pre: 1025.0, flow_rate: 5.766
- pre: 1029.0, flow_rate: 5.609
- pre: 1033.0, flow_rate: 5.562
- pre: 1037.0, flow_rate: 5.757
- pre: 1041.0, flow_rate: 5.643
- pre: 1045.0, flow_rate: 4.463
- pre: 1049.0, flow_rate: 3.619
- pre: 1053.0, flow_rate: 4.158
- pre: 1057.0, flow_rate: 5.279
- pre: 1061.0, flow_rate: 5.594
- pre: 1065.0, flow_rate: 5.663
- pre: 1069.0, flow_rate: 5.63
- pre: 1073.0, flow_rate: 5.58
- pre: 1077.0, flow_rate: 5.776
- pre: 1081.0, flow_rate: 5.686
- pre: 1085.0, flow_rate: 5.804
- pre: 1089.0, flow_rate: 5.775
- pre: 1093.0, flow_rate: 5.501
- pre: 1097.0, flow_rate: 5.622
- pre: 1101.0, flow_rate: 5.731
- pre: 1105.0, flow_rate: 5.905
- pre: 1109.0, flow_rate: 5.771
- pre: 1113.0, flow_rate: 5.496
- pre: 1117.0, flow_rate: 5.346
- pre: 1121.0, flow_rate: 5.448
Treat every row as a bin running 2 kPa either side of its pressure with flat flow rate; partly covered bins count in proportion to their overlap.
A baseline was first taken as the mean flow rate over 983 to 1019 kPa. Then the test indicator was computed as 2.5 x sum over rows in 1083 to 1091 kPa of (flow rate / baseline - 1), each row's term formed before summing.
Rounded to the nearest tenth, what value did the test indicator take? 0.5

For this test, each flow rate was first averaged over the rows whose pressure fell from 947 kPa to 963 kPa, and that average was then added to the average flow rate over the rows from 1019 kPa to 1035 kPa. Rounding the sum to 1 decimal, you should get 10.2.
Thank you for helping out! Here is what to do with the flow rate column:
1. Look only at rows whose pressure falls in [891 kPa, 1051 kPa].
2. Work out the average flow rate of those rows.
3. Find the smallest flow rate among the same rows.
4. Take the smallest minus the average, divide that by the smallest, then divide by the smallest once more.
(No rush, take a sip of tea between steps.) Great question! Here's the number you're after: -0.108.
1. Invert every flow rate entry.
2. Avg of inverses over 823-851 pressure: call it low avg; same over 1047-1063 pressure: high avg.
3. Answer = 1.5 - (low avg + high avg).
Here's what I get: 1.08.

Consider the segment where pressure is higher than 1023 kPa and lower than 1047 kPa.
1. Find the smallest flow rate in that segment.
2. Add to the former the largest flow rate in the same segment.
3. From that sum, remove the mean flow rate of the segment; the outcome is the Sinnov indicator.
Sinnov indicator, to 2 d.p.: 4.76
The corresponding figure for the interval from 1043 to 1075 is 4.28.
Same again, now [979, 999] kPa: 5.10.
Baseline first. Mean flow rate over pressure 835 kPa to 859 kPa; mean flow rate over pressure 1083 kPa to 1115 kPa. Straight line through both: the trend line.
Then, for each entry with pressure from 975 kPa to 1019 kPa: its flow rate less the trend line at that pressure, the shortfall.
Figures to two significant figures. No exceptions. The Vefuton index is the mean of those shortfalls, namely -0.23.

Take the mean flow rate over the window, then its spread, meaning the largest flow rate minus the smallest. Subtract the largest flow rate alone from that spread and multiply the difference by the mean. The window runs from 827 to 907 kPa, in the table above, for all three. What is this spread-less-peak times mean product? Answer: -24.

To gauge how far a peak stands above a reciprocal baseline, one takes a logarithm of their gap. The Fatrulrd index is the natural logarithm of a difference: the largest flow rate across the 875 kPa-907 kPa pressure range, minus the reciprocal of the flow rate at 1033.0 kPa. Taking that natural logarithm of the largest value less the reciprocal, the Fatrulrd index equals 1.68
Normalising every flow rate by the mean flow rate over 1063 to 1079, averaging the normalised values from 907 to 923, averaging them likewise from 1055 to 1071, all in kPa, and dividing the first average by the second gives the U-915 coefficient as 0.87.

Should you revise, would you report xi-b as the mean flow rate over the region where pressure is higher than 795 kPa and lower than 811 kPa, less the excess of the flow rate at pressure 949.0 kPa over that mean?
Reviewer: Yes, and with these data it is 6.2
